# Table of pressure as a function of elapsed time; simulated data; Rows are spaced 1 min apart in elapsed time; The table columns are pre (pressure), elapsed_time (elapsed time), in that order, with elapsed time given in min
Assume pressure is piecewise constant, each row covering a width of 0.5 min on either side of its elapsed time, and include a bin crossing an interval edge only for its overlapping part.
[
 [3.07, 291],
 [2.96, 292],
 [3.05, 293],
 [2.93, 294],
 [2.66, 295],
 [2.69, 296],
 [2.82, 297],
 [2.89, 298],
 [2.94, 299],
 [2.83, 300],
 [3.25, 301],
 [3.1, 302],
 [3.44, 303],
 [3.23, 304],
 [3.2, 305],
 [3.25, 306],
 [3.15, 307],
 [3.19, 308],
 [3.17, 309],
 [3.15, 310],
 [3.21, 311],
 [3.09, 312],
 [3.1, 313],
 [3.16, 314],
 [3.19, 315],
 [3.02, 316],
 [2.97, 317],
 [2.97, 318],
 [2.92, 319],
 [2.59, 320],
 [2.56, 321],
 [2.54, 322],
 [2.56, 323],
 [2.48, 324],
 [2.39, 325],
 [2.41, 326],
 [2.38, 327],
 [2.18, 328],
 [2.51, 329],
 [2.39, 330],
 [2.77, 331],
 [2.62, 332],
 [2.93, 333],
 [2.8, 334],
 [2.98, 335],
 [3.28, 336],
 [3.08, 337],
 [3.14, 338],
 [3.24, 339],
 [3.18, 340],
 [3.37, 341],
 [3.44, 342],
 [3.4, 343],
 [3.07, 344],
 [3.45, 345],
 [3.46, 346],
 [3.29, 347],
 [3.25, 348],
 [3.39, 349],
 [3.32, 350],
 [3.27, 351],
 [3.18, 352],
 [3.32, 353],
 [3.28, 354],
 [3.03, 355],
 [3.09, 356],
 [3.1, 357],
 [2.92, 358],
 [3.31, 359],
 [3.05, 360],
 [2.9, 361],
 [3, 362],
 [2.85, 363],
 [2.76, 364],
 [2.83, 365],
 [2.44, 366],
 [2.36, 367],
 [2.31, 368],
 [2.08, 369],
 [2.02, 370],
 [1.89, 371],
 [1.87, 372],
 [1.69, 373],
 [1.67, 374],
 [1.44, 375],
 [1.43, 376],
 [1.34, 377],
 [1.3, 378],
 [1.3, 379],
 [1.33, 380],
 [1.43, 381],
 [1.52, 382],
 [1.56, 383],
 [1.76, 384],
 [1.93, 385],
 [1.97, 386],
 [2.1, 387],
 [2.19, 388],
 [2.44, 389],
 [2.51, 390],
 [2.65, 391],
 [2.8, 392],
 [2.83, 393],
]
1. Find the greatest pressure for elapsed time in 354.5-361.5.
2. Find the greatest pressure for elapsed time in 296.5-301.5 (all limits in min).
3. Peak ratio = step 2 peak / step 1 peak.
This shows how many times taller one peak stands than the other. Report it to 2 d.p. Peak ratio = 0.98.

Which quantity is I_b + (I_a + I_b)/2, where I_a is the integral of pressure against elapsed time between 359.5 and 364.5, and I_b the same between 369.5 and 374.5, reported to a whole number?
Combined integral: 21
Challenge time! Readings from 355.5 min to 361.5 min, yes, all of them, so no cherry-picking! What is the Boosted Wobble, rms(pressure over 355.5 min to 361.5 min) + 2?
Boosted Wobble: 5.06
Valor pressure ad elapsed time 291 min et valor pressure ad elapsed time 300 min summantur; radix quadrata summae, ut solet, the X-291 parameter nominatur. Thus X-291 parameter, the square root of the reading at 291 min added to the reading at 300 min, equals 2.43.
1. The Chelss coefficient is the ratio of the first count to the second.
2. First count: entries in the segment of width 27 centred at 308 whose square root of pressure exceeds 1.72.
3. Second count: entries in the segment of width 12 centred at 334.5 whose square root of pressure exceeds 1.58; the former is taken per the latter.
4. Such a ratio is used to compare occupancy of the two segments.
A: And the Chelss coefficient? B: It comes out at 1.6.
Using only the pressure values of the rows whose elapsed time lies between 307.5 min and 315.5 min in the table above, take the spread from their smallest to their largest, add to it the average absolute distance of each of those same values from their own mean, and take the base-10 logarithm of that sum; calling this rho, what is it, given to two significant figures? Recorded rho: -0.81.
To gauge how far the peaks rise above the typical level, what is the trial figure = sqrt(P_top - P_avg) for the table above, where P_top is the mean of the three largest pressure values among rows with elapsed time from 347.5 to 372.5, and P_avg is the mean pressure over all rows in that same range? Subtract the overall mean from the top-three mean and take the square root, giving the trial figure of 0.71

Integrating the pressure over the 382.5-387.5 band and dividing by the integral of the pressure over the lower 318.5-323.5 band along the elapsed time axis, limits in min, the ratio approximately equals 0.71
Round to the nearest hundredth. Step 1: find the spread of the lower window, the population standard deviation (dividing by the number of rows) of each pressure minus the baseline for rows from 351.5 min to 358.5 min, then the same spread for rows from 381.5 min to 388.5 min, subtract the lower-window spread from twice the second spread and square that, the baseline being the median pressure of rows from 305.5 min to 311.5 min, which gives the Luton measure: 0.12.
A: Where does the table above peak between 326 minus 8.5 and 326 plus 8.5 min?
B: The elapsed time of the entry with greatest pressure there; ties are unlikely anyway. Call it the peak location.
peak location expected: 318 min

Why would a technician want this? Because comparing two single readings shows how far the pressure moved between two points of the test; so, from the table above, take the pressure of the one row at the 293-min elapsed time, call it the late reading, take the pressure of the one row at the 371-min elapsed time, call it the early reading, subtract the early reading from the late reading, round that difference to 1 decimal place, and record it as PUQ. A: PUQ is 1.2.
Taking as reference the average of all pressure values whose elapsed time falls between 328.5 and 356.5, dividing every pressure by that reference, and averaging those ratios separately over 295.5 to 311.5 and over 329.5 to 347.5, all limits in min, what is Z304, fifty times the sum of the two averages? 99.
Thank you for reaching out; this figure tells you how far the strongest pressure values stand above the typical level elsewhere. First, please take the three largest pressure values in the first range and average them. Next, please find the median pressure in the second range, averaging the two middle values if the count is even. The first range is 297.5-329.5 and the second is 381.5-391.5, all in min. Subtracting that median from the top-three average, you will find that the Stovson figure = 1.3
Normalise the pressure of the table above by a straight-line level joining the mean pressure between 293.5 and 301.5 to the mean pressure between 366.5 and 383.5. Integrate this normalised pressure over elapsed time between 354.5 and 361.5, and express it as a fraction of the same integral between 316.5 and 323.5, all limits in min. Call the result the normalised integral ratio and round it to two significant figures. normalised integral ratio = 1.5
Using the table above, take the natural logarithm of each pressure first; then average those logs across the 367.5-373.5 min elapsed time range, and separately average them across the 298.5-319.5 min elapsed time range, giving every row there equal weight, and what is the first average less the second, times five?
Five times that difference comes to -2.3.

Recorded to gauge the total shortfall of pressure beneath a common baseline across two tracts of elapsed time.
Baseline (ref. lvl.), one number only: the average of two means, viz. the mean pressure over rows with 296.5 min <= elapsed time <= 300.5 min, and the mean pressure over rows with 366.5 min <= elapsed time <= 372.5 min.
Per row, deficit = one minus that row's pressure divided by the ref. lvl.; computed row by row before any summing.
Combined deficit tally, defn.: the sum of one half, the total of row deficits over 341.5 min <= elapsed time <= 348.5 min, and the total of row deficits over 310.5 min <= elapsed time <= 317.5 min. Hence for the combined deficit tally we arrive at -3.7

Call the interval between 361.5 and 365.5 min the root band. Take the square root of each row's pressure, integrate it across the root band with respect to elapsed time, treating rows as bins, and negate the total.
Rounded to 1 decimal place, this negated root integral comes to -6.8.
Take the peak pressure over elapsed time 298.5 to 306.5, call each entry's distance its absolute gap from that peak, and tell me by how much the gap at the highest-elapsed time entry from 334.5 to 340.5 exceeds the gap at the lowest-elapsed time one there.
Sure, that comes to -0.20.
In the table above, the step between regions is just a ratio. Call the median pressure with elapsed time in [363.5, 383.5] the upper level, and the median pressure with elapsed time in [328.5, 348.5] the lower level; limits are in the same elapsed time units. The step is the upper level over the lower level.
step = 0.53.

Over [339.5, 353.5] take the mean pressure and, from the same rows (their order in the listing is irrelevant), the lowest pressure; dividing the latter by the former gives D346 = 0.93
